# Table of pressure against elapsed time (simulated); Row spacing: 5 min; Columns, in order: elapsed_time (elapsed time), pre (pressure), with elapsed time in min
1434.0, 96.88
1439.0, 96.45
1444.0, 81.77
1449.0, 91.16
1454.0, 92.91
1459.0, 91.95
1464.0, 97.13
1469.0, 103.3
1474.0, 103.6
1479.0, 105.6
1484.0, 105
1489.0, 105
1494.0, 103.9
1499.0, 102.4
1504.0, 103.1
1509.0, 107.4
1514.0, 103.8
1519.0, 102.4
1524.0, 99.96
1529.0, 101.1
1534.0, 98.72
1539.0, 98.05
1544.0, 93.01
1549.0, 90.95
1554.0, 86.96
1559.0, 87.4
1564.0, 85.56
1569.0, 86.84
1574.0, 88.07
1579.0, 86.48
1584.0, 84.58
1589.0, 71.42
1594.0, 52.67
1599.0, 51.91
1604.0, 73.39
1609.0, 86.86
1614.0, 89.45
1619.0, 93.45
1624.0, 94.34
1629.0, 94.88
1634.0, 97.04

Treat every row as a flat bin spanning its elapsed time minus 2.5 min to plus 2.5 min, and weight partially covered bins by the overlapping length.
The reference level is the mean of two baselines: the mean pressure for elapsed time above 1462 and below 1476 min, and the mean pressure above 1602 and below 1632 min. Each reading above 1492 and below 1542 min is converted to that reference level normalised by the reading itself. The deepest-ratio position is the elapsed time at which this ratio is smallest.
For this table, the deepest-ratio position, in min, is 1509.0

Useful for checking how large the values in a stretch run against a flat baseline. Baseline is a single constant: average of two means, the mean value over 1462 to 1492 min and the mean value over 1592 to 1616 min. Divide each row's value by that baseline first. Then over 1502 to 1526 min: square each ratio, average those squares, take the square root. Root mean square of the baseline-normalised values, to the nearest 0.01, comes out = 1.19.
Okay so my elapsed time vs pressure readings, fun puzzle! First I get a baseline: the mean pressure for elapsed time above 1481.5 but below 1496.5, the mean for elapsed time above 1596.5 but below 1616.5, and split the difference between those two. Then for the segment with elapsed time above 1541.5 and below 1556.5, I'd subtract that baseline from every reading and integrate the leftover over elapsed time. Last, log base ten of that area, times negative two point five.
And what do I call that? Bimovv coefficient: -1.6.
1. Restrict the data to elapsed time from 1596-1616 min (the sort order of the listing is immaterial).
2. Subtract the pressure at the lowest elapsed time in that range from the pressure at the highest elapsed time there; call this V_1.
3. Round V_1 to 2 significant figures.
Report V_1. 38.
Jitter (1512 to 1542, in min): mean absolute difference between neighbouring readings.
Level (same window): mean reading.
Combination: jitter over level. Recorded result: 0.016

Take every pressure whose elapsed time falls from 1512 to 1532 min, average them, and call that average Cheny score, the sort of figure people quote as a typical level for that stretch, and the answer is 102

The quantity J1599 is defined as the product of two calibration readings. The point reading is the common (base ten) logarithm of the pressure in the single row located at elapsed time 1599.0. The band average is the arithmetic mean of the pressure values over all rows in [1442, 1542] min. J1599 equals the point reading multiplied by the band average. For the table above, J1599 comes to 171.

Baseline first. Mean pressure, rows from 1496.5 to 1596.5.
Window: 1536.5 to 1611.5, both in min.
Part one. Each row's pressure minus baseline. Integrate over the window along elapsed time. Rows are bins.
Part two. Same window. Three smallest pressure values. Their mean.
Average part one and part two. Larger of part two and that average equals 59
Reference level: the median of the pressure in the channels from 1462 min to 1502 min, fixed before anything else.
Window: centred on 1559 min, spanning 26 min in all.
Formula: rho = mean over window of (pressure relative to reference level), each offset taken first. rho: -16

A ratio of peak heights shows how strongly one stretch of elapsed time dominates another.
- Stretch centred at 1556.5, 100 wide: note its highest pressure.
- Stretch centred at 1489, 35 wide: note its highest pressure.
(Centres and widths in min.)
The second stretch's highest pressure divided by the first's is 0.983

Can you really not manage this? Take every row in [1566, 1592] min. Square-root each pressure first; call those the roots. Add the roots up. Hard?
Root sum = 45.7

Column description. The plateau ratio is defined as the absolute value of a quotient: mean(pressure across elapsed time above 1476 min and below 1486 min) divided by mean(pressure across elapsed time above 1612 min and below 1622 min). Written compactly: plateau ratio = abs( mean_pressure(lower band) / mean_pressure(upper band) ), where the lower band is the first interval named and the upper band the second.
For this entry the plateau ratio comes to 1.15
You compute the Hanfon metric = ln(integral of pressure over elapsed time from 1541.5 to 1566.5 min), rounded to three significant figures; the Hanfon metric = 7.70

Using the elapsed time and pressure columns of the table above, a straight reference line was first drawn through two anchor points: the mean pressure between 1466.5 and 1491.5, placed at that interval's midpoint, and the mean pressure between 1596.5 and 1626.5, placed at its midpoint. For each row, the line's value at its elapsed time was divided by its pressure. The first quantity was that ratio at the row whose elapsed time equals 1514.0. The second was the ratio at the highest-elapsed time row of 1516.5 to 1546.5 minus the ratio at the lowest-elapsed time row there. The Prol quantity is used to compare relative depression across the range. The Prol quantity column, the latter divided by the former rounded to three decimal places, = 0.052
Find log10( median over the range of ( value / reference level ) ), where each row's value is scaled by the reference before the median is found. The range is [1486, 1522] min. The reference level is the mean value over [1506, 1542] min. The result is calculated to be 0.01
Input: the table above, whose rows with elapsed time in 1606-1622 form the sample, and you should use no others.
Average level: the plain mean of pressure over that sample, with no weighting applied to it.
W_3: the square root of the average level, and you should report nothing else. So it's 9.5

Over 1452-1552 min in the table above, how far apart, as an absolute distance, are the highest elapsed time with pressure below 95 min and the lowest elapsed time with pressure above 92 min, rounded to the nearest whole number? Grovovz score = 95 min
